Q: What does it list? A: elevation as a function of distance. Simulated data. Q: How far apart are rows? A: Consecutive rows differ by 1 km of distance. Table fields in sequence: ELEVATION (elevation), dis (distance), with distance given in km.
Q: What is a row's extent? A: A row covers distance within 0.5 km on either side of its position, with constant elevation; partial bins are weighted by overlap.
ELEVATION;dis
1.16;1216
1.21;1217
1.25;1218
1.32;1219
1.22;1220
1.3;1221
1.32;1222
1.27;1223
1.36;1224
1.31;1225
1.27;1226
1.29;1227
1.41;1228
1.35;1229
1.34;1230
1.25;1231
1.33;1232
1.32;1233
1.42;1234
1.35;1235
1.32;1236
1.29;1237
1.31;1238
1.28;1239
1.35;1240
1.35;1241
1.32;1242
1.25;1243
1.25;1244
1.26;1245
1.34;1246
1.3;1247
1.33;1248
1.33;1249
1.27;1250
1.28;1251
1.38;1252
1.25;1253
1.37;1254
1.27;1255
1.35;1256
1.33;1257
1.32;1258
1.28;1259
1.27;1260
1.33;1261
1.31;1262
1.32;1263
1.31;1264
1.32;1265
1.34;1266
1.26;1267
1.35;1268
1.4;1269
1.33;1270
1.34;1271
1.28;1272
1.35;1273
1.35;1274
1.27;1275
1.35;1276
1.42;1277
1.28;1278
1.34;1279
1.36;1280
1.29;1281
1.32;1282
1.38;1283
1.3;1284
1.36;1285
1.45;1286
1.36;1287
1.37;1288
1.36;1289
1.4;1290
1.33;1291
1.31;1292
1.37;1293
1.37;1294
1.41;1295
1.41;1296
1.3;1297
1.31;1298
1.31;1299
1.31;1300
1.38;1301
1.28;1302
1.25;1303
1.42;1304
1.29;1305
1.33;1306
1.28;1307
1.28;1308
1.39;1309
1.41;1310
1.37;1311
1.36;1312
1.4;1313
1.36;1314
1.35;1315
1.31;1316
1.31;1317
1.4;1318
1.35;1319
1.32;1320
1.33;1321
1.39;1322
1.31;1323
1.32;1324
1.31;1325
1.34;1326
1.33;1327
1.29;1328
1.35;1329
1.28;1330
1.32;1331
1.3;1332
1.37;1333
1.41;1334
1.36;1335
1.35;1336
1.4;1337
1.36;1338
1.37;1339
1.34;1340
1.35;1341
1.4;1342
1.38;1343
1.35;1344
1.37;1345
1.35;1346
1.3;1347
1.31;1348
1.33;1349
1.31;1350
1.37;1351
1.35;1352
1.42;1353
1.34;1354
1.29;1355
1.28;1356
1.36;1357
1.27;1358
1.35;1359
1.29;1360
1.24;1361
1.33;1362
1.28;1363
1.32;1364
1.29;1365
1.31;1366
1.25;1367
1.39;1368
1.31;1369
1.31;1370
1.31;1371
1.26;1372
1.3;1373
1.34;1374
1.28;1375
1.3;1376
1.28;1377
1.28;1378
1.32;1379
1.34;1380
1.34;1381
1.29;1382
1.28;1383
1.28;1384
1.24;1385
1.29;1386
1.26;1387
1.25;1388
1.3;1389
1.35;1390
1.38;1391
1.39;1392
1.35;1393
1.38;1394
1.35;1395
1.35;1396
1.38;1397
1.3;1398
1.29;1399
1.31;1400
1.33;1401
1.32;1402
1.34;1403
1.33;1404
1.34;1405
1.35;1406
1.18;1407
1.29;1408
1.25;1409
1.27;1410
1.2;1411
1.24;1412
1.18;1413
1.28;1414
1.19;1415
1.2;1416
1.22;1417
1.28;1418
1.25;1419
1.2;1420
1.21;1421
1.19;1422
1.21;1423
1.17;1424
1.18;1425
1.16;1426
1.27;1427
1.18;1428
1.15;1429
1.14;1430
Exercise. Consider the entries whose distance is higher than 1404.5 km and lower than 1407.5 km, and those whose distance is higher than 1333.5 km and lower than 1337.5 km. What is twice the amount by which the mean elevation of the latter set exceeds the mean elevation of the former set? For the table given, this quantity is 0.18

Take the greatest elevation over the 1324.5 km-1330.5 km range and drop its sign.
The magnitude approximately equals 1.35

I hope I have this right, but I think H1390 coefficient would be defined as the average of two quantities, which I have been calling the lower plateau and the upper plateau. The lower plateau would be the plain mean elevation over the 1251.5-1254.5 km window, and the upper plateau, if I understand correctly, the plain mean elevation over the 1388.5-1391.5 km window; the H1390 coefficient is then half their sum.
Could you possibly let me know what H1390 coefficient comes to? 1.338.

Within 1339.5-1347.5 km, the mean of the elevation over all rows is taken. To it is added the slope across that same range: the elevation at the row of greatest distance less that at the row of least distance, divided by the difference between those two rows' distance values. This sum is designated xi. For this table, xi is 1.35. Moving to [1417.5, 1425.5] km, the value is 1.20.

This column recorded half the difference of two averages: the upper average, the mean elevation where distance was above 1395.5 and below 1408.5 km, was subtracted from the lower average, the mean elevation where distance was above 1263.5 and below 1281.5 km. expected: 0.007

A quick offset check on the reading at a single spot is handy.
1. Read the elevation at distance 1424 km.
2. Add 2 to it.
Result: 3.17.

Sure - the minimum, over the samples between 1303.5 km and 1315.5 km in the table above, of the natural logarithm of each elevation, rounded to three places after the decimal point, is 0.247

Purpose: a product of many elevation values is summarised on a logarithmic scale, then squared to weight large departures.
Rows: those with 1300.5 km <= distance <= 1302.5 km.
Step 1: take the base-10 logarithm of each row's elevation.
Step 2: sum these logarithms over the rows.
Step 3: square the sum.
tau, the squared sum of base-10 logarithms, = 0.061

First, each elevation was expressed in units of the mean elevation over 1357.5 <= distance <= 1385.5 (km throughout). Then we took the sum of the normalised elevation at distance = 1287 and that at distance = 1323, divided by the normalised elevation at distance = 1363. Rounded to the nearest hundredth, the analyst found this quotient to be 2.09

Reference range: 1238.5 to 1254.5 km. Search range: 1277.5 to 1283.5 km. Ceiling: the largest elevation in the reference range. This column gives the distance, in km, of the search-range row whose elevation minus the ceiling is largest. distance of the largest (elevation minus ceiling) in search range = 1283 km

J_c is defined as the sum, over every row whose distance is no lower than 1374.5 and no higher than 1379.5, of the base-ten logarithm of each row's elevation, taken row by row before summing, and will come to 0.556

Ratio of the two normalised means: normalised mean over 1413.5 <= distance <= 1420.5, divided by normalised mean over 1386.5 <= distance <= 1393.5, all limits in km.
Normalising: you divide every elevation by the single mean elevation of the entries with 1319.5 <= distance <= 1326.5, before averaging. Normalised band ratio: 0.93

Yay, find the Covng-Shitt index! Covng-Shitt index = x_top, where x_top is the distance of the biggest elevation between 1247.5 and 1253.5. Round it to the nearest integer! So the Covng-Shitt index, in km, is 1252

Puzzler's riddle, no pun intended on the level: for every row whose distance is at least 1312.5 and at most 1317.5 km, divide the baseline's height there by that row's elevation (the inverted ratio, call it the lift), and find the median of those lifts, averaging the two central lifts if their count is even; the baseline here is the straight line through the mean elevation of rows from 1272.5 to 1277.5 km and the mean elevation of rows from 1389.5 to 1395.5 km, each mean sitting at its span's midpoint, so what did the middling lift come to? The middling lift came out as 1.00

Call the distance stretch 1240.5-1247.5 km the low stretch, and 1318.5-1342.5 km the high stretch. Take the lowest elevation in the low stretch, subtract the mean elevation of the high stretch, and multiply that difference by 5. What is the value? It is -0.47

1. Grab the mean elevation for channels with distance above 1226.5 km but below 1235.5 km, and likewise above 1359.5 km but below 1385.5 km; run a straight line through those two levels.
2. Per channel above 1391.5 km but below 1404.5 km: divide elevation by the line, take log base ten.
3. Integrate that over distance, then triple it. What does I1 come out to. 0.63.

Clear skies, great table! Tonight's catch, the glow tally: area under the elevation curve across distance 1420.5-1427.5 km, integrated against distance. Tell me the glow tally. 8.39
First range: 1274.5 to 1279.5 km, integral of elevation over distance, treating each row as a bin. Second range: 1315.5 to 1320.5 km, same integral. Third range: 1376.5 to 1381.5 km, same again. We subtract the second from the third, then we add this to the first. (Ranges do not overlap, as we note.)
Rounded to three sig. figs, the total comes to 6.53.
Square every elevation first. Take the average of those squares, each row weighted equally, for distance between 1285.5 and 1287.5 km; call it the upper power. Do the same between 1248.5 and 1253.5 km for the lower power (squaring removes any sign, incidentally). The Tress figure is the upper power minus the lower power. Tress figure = 0.28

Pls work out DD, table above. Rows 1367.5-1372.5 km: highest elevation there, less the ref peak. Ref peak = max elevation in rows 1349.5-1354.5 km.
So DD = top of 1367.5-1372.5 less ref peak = -0.030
